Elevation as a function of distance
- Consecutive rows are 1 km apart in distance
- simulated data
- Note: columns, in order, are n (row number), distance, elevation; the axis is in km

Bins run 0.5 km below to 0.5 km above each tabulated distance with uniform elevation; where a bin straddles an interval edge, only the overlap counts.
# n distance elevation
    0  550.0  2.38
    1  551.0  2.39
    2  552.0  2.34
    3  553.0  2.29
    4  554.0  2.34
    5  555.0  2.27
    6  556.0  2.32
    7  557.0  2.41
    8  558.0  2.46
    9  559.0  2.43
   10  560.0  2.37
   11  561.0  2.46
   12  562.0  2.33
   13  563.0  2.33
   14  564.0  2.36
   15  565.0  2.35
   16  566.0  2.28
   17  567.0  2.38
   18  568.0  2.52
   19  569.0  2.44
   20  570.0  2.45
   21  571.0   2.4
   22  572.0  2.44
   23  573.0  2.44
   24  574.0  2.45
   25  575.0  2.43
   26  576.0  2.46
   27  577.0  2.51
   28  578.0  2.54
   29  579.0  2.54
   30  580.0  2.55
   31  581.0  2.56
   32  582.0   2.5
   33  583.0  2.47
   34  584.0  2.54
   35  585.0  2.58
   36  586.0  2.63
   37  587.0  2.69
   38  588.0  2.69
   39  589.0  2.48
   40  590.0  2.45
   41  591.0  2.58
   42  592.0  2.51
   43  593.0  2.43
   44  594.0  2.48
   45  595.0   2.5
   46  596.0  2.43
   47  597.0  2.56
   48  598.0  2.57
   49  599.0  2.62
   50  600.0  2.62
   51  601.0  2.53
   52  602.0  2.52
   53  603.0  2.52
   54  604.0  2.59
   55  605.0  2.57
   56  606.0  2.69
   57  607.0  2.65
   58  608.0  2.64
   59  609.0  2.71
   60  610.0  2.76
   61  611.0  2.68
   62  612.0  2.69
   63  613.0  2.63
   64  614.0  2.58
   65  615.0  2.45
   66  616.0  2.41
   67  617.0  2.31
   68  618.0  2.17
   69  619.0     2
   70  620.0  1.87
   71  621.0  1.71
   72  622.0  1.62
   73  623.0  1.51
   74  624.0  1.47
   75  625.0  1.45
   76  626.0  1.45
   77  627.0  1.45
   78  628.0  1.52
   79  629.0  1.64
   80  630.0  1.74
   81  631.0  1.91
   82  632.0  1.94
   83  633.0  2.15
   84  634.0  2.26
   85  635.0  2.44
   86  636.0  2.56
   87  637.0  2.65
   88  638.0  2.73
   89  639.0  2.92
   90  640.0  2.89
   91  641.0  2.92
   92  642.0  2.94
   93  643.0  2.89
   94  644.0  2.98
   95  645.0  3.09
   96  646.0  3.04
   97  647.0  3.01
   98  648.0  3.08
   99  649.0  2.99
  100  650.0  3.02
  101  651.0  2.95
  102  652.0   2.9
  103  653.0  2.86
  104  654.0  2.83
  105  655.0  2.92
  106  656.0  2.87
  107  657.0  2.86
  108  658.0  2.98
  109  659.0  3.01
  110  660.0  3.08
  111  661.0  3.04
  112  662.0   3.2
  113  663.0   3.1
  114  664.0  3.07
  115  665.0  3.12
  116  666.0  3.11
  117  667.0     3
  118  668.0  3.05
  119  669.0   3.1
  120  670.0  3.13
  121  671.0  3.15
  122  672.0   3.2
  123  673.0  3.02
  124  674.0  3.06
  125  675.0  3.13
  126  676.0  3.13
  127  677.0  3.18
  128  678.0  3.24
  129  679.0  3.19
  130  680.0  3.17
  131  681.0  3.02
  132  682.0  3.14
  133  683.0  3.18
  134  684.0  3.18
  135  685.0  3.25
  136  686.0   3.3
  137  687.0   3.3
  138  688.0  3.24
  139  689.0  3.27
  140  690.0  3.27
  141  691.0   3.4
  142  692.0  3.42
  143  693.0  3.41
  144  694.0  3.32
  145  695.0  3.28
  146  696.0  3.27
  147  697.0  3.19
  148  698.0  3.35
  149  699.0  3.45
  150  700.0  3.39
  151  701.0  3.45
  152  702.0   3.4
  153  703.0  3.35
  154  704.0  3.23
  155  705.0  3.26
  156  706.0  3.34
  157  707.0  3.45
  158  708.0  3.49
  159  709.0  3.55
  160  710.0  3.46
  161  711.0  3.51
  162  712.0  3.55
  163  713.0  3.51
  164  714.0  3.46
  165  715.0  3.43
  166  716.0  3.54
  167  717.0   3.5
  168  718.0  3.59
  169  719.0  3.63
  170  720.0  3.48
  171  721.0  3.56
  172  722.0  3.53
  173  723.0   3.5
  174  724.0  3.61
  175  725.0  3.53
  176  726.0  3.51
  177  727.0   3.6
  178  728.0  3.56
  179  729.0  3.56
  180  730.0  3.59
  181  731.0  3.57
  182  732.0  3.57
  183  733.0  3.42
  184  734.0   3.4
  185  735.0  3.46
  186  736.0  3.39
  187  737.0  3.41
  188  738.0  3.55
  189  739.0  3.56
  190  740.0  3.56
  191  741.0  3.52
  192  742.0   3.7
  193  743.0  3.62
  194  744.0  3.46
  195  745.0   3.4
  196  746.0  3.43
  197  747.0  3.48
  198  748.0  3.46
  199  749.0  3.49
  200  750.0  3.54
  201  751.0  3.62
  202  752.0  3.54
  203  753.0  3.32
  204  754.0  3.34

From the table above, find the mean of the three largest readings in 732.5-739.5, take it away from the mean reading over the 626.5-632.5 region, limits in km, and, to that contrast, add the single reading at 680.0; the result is 1.3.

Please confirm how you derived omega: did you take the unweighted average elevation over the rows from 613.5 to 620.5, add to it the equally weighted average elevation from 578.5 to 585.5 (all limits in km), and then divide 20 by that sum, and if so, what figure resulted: 4.2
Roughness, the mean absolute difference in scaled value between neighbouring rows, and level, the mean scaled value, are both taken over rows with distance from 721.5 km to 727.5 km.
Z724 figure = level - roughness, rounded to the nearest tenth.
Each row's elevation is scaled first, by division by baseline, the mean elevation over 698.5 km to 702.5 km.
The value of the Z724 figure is 1.0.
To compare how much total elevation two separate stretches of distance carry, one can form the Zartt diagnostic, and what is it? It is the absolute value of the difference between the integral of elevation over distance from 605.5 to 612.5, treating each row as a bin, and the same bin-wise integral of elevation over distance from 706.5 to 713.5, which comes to 5.7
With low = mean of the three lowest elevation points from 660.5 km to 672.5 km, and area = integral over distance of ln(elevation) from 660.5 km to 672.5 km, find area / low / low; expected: 1.5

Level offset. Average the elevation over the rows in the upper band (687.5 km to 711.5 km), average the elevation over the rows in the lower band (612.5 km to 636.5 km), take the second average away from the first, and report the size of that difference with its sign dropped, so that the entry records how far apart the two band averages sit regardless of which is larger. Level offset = 1.40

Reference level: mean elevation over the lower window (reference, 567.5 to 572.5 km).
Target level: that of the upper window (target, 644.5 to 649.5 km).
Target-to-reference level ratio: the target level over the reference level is 1.2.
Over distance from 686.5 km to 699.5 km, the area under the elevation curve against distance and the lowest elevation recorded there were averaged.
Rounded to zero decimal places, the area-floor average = 23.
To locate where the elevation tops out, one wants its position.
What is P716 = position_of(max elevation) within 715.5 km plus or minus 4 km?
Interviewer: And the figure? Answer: 719.0 km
